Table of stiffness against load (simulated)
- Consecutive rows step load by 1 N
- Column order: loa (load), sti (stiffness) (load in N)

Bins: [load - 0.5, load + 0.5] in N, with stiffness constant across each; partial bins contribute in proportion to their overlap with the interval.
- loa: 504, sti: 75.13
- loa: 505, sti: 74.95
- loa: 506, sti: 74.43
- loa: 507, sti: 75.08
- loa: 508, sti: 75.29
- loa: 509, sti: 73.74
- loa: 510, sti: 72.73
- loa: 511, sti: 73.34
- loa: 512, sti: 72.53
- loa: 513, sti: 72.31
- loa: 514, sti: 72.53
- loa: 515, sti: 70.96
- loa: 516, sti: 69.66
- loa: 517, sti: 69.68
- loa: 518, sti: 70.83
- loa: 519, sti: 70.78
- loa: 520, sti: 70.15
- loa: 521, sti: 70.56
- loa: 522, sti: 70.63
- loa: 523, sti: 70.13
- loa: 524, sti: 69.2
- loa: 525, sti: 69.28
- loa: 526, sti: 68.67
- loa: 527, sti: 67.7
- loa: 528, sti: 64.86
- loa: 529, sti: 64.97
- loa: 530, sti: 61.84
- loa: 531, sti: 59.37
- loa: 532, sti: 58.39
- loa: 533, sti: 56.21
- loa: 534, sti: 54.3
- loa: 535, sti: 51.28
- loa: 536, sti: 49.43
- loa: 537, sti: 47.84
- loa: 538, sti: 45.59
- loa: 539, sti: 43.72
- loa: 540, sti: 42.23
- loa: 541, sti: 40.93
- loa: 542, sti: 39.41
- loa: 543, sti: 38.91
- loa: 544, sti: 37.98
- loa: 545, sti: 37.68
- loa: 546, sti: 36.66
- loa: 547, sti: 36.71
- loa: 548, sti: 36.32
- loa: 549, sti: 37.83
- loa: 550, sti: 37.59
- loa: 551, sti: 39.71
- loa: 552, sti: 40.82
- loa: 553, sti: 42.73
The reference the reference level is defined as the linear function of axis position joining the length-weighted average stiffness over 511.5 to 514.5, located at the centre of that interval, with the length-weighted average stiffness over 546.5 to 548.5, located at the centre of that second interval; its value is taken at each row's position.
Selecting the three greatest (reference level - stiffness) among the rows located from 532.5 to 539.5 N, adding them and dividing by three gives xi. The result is 1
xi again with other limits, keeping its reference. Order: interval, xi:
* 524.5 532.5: -6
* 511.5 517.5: 0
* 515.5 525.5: -2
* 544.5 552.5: 1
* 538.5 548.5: 2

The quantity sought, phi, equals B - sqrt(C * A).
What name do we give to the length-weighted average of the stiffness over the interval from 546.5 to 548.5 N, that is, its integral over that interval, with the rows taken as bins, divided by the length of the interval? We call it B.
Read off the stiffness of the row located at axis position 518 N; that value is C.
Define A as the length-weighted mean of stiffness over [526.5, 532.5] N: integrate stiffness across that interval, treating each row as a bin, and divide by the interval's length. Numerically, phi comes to -30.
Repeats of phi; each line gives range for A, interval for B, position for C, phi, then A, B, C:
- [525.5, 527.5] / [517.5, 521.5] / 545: 20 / 68.2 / 71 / 37.68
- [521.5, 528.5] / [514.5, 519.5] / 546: 20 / 68.6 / 70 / 36.66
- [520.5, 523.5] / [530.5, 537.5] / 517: -16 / 70.4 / 54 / 69.68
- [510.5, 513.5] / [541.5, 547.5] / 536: -22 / 72.7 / 38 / 49.43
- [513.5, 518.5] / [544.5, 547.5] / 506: -36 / 70.7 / 37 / 74.43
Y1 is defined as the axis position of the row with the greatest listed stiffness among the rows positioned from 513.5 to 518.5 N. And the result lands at 514 N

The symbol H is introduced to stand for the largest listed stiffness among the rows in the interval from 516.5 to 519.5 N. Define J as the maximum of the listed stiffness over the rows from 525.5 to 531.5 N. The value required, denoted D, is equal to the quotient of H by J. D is 1.0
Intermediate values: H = 70.83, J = 68.67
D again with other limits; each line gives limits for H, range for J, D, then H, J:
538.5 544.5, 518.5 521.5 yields 0.6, 43.72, 70.78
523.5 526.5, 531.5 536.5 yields 1.2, 69.28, 58.39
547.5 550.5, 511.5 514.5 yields 0.5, 37.83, 72.53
